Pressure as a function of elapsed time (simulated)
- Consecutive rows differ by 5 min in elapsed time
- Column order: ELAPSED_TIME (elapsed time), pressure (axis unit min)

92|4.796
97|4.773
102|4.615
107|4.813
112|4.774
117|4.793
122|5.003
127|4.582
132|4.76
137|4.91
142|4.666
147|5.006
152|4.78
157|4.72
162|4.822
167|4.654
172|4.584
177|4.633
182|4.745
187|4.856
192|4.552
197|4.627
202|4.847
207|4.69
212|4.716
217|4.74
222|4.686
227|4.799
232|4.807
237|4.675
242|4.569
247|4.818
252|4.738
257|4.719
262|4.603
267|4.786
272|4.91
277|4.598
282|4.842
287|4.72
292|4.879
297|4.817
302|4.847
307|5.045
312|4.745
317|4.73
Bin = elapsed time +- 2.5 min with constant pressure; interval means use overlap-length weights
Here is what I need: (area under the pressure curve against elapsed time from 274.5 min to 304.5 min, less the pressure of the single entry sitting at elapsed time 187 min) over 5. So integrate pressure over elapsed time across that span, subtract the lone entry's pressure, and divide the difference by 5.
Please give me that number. 27.7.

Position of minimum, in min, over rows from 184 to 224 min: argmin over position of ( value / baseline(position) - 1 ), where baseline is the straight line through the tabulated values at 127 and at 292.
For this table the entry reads 192 min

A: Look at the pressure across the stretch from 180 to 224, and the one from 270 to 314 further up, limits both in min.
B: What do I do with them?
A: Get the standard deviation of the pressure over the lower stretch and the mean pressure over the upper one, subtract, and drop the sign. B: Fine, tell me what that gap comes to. 4.73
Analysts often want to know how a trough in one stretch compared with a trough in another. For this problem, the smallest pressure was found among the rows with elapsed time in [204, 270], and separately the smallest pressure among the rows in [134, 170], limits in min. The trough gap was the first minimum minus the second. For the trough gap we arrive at -0.085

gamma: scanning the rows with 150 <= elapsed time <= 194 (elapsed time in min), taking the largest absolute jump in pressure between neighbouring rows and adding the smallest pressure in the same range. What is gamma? 4.86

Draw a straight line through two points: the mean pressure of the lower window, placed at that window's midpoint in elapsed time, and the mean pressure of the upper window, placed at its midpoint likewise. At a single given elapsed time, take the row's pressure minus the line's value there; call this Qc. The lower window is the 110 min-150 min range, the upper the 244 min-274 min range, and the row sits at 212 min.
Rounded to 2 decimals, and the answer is -0.06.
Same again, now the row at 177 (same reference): -0.16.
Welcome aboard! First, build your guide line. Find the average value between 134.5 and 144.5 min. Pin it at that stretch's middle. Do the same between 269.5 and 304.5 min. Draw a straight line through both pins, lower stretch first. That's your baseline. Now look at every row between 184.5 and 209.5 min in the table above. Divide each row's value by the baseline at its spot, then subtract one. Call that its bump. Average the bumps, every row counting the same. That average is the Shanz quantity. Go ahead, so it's -0.016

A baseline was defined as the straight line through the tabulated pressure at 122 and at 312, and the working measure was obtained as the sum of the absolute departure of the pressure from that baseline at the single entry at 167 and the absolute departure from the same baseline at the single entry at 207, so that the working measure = 0.49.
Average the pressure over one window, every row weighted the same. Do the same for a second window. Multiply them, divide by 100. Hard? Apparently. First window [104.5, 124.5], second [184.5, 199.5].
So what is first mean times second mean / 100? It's 0.227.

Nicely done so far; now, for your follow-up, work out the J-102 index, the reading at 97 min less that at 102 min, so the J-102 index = 0.16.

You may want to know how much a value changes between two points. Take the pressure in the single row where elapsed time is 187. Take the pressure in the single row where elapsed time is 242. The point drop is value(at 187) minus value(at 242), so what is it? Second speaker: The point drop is 0.29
